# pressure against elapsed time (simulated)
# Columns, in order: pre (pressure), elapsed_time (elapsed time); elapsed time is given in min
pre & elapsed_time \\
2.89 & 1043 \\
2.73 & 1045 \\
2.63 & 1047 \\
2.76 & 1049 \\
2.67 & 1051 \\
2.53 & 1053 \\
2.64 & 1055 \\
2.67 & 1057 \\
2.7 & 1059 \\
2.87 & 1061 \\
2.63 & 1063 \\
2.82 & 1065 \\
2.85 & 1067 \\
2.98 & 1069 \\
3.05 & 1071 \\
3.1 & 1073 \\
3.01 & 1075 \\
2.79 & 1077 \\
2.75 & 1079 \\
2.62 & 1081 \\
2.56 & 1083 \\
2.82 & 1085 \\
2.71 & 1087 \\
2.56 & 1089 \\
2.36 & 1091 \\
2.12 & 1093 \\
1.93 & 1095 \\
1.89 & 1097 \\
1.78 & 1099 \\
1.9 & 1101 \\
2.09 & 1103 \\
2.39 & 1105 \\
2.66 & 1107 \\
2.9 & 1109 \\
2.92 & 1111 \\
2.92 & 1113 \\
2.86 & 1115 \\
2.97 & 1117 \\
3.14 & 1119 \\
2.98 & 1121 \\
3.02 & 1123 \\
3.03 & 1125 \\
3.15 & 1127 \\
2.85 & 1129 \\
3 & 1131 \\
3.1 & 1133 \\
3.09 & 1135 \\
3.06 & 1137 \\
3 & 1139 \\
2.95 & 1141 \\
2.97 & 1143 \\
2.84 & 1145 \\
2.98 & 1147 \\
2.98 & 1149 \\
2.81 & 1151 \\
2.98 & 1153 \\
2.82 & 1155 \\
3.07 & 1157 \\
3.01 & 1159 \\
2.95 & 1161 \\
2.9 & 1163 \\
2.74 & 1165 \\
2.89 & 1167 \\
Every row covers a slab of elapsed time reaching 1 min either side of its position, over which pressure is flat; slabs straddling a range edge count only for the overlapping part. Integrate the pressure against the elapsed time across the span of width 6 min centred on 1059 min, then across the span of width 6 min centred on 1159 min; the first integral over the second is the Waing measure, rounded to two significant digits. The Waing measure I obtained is 0.91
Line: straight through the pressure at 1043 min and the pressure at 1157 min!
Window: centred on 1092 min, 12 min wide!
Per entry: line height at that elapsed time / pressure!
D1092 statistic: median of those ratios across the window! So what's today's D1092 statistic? 1.33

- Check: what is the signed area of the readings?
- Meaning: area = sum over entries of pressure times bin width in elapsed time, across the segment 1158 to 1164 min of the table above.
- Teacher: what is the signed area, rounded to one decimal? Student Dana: 17.7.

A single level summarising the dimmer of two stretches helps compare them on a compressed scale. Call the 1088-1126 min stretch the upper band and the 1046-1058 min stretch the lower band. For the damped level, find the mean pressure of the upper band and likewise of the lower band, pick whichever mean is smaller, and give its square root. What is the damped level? 1.60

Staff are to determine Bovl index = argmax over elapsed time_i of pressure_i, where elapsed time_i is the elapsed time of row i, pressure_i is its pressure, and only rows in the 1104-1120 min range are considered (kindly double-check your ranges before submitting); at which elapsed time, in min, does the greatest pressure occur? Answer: 1119 min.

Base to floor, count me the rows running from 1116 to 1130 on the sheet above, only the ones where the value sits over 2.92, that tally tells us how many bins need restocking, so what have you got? 6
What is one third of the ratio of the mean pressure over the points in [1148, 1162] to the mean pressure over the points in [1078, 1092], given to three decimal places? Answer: 0.374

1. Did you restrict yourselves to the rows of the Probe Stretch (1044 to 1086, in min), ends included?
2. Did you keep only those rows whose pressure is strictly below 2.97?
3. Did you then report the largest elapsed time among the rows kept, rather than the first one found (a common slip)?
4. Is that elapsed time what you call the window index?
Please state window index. 1085 min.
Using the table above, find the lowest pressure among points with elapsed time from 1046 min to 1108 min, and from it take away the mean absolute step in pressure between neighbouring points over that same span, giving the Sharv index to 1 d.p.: 1.6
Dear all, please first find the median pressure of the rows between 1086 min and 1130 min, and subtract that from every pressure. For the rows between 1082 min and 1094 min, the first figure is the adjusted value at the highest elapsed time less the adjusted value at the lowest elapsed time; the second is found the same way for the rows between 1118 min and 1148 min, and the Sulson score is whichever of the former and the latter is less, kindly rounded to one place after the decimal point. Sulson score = -0.4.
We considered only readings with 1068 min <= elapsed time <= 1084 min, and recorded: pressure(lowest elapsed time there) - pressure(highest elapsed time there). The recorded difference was 0.4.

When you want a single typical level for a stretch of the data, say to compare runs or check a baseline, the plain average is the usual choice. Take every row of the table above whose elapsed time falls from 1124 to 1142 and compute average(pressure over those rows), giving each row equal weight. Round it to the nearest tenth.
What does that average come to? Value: 3.0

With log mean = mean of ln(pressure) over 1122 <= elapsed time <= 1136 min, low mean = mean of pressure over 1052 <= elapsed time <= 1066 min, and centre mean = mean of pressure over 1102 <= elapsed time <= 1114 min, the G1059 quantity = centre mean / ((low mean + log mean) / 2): 1.39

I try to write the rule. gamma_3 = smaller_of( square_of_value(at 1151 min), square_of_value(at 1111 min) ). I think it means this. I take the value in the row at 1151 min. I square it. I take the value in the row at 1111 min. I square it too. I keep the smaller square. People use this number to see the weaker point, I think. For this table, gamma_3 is 7.9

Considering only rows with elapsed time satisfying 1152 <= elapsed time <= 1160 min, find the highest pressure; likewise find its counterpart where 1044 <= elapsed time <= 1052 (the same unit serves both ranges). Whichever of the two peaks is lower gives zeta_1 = 2.76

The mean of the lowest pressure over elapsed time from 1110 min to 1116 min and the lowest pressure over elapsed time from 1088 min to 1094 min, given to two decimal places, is 2.49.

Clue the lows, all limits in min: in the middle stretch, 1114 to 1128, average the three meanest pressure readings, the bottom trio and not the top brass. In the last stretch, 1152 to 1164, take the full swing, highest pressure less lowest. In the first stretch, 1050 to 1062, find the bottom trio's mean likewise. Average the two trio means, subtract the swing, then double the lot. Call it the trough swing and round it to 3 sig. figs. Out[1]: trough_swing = 5.05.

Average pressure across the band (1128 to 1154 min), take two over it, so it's 0.673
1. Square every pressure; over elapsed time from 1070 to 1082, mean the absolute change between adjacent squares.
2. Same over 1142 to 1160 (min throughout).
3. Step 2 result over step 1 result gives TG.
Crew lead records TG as 1.3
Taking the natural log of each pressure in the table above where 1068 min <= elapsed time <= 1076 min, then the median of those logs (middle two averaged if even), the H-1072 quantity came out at 1.11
